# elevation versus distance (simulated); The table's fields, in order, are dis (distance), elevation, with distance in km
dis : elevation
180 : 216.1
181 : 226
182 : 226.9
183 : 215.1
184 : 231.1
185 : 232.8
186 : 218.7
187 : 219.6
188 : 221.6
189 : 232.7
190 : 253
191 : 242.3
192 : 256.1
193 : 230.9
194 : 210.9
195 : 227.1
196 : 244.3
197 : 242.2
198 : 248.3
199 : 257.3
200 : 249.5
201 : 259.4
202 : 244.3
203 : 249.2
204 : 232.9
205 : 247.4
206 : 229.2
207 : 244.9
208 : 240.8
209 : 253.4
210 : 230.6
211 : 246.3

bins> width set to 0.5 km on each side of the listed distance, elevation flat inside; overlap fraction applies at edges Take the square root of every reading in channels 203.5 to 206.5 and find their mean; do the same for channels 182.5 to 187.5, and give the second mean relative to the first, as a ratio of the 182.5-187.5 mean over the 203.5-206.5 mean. 0.972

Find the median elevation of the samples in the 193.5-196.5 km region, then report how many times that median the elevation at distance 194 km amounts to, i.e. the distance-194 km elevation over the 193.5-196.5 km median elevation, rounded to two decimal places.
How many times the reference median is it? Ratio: 0.93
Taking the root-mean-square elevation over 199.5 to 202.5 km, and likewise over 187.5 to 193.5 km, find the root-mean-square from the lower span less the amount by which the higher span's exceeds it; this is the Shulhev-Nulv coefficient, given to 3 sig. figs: 228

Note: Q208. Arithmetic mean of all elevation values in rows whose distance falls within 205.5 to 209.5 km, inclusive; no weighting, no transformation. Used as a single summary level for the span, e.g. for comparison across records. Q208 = 242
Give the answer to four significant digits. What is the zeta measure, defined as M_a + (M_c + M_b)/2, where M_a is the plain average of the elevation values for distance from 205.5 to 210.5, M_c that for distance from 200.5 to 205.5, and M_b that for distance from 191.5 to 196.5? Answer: 480.0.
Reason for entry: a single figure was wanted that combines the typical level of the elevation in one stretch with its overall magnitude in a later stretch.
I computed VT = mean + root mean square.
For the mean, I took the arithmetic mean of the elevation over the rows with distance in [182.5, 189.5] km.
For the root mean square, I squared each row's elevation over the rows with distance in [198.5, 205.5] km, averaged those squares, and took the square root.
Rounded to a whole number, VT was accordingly 473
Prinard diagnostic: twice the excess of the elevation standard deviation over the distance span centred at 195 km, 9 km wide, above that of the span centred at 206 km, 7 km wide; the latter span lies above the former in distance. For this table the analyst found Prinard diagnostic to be 12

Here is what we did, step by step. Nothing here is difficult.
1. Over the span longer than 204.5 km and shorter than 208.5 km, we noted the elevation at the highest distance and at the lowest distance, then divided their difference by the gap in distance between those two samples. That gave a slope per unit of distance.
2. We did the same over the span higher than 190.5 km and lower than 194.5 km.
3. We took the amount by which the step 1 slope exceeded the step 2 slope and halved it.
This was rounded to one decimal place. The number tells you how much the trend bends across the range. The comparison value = 4.1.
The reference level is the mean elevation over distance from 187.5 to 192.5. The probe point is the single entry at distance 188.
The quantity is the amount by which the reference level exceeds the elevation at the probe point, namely 20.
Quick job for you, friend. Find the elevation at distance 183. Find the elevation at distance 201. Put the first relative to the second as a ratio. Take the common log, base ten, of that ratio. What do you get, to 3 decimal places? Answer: -0.081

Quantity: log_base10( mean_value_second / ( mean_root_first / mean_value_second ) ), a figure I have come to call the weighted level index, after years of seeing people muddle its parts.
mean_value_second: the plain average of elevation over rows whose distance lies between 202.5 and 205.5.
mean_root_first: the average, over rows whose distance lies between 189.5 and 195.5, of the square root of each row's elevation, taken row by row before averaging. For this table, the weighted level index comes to 3.58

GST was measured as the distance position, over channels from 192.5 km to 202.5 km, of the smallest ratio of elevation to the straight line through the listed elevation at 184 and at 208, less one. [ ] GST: 194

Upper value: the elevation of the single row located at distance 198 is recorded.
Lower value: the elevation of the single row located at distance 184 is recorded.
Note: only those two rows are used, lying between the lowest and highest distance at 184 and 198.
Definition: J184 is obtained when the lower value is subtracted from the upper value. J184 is 17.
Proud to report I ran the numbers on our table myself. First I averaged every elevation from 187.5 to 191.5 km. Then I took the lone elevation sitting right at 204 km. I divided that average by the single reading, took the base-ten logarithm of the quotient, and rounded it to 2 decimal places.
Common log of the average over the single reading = 0.01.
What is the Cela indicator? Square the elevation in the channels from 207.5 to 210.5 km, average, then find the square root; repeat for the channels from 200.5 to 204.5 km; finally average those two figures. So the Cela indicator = 244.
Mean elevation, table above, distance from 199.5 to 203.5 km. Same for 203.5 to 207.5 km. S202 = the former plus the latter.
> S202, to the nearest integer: 489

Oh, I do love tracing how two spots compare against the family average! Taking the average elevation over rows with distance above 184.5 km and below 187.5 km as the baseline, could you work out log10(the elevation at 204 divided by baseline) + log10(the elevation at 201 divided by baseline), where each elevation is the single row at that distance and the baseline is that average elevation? 0.08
